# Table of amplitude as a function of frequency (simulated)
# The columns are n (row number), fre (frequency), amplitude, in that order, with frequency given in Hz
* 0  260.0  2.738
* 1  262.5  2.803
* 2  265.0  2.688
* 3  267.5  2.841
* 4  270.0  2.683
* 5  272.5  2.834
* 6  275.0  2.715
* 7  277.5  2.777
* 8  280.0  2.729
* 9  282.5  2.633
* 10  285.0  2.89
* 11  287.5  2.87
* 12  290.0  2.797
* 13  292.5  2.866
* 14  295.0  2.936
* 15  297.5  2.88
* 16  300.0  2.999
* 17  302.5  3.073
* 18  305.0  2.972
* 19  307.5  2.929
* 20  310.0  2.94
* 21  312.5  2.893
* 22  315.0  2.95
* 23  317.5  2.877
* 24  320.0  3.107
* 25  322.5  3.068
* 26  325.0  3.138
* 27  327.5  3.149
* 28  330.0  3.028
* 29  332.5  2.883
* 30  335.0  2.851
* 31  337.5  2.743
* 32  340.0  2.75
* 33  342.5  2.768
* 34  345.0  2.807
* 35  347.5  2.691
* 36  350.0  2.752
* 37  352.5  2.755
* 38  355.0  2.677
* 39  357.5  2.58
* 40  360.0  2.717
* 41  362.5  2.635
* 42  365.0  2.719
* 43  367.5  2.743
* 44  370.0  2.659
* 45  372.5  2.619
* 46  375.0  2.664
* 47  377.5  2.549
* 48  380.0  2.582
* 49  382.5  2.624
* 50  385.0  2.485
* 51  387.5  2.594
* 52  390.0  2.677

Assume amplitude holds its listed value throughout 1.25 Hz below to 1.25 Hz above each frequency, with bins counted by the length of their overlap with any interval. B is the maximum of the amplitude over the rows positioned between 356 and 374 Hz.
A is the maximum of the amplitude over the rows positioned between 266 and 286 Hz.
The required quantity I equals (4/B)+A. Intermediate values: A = 2.89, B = 2.743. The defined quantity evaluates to 4.35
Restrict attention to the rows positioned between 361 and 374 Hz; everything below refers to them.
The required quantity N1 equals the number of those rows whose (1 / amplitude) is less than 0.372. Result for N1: 2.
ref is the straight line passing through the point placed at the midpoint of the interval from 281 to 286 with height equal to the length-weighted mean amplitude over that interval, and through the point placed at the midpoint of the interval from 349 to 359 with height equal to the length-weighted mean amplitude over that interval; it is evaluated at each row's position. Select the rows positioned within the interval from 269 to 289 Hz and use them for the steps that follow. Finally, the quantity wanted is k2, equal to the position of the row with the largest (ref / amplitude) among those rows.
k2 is 282.5 Hz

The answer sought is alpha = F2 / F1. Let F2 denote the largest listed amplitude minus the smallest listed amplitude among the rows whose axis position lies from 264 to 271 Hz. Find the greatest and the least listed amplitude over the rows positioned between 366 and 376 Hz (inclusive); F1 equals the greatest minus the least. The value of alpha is 1.3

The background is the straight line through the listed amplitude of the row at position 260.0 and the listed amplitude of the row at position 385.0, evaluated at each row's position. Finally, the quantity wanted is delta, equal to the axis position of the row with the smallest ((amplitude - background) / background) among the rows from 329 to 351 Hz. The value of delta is 347.5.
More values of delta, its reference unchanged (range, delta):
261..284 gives 282.5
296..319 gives 297.5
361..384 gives 377.5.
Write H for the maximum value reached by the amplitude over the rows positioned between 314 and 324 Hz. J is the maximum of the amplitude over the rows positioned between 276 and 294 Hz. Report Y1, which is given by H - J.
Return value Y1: 0.22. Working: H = 3.107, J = 2.89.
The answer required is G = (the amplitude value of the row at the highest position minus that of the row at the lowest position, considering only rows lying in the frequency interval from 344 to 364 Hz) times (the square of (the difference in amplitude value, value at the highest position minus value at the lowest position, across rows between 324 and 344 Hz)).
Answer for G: -0.024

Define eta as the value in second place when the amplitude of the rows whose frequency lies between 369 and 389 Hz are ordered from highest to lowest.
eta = 2.659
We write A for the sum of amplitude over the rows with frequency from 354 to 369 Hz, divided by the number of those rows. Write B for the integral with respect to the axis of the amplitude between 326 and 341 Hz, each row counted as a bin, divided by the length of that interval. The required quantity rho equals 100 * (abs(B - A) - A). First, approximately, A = 2.68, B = 2.9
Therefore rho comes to -245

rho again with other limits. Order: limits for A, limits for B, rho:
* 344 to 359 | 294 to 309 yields -246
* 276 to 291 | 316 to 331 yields -251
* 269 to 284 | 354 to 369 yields -268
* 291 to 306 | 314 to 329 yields -286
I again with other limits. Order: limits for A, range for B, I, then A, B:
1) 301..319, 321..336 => 4.34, 3.073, 3.149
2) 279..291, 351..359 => 4.34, 2.89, 2.755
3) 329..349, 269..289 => 4.41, 3.028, 2.89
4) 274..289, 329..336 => 4.21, 2.89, 3.028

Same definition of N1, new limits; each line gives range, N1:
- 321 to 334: 5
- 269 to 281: 4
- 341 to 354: 5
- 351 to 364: 2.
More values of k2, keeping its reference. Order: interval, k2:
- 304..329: 317.5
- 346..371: 357.5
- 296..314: 297.5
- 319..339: 337.5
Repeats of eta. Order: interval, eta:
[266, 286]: 2.841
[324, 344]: 3.138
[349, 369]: 2.752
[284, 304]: 2.999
